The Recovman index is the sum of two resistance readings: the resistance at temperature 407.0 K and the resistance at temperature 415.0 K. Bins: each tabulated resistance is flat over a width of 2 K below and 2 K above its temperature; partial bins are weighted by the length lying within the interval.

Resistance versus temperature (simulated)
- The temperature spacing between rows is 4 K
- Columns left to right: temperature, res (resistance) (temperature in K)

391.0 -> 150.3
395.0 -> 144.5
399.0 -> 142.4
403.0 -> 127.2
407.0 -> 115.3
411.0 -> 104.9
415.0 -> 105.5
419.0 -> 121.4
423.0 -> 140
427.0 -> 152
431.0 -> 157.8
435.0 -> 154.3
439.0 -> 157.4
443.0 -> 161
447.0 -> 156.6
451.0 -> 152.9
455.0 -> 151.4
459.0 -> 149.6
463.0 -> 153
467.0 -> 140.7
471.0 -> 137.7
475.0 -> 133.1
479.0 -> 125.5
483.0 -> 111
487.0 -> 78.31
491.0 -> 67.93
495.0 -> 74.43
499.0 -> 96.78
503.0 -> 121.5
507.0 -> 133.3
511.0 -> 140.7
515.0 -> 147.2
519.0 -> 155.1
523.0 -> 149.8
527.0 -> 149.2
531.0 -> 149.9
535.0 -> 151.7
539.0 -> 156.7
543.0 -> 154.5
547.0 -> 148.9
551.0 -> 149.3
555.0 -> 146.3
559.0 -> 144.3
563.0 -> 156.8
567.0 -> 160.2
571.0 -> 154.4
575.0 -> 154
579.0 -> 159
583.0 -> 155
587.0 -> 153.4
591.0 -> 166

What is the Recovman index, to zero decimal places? 221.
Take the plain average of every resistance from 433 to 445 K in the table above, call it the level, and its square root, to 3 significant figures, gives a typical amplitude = 12.6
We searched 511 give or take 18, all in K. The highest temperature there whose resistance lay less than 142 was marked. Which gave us 511.0 K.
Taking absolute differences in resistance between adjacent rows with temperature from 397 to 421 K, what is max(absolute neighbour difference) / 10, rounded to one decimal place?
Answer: 1.6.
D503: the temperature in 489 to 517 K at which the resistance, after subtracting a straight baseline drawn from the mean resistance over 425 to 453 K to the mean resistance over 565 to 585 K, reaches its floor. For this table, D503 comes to 491.0 K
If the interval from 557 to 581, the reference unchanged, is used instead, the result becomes 559.0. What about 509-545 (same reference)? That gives 511.0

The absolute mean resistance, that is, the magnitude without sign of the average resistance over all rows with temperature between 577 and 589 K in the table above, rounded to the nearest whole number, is 156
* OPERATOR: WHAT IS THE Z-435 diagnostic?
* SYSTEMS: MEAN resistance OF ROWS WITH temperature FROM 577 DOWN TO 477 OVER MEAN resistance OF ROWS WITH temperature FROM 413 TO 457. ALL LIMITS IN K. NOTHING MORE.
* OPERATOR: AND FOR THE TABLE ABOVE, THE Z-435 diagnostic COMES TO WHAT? 0.92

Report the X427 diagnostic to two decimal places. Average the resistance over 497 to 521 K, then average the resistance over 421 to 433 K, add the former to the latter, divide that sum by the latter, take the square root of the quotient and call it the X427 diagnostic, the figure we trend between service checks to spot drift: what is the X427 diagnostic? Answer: 1.37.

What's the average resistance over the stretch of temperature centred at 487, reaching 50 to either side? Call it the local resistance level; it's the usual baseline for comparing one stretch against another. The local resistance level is 134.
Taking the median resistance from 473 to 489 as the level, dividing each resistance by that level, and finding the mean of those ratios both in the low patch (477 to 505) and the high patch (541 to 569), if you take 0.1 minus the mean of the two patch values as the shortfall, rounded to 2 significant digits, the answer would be -0.95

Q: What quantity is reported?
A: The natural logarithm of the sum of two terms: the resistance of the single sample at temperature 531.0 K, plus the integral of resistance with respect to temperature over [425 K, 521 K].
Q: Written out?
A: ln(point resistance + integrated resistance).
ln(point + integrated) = 9.47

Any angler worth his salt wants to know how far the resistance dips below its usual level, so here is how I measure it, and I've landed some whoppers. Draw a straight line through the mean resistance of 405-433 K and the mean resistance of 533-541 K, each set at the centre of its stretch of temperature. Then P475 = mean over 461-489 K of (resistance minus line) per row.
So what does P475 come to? -15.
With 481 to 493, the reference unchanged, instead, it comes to -57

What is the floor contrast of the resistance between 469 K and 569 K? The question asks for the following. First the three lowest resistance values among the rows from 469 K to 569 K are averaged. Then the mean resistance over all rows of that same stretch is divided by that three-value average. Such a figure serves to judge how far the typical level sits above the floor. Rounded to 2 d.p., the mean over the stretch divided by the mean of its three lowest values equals 1.82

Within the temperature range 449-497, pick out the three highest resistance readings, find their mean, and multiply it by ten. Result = 1524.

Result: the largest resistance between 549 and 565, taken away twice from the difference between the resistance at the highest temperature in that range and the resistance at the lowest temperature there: -306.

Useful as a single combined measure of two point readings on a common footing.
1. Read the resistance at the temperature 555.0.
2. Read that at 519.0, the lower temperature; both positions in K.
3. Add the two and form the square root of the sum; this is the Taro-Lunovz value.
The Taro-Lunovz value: 17.4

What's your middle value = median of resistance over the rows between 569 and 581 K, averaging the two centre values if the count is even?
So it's 154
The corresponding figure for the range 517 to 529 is 150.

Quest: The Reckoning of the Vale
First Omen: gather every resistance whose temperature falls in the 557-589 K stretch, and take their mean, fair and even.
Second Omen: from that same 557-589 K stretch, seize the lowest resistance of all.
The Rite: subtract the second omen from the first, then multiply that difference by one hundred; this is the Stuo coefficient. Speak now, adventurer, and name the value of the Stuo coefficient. 1034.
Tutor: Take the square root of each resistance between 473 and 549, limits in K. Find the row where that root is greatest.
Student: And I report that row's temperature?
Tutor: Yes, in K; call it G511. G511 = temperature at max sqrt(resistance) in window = 539.0 K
